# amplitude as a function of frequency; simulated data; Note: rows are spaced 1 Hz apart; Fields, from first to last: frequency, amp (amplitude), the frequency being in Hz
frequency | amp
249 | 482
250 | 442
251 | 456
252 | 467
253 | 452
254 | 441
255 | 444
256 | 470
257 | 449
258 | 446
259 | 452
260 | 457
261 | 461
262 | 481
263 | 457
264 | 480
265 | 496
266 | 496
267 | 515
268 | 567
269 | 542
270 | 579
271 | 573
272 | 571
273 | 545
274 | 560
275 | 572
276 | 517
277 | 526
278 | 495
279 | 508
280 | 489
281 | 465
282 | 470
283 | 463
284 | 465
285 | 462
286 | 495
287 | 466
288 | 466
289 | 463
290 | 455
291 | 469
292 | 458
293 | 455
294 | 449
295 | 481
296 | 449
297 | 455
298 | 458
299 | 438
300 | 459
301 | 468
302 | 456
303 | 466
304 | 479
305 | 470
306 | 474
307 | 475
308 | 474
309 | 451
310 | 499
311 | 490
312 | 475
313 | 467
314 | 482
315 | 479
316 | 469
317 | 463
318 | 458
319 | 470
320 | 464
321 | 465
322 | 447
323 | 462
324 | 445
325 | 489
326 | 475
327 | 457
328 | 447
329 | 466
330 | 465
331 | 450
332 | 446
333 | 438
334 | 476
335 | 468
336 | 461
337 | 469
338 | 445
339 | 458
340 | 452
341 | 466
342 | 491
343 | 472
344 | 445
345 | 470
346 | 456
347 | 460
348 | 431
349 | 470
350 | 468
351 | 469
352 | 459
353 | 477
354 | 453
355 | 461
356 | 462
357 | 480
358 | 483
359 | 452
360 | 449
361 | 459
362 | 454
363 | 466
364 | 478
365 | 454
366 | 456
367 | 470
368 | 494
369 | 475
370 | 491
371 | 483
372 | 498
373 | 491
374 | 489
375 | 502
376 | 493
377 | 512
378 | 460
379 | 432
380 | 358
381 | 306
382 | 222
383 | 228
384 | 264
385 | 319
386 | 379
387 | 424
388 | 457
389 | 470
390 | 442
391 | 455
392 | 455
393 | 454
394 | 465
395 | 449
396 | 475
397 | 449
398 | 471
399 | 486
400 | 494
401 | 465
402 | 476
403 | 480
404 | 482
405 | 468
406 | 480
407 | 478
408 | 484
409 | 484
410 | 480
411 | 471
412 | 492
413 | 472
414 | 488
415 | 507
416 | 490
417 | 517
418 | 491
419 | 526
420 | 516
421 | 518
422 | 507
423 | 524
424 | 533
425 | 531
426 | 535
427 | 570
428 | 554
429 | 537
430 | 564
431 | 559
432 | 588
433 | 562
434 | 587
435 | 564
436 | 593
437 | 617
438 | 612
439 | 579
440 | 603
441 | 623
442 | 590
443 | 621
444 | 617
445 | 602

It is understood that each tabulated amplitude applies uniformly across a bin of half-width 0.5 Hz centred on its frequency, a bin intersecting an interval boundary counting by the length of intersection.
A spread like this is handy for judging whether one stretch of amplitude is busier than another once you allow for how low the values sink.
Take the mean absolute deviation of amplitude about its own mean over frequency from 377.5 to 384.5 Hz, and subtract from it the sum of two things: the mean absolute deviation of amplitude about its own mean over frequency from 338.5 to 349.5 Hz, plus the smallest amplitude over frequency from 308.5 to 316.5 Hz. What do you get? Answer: -383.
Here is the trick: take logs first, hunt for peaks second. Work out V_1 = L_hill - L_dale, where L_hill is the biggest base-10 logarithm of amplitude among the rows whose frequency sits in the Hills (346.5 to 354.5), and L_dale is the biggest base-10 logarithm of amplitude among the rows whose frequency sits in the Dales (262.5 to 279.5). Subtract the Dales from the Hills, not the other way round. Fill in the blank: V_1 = -0.08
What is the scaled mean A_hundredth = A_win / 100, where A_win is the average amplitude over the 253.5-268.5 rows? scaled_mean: 4.7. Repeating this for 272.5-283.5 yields 5.1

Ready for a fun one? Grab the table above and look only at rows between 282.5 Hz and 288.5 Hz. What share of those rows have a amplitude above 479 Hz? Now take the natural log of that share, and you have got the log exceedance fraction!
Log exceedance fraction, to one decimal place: -1.8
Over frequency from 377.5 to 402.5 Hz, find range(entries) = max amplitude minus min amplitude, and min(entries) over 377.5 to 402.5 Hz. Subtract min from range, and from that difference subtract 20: 30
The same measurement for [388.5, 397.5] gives -429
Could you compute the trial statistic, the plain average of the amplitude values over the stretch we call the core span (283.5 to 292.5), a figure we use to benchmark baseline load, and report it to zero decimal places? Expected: 467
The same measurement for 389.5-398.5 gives 457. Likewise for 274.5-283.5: 501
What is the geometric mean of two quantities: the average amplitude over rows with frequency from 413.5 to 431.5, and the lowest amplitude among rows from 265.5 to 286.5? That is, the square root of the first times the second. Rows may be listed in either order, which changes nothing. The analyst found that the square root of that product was 493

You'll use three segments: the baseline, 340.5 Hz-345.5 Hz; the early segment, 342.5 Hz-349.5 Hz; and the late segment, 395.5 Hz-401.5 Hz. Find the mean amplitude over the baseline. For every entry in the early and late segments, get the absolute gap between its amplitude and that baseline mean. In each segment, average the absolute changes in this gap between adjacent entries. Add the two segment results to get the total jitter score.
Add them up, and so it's 36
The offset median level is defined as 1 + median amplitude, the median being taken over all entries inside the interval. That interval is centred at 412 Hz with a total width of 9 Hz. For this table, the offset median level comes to 485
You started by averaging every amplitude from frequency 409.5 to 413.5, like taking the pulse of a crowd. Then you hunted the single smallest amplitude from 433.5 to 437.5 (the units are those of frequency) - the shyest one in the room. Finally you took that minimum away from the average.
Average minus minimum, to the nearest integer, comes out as -85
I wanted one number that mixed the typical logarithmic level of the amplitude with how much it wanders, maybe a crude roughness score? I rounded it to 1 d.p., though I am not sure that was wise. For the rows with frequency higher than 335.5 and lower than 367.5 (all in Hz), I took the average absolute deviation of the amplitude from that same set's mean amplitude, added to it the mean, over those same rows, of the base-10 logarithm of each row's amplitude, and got 12.4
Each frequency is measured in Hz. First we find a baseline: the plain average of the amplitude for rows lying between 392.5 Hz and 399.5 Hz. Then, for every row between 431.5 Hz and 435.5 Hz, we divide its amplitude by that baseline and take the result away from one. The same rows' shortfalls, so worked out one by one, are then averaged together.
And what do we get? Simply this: -0.24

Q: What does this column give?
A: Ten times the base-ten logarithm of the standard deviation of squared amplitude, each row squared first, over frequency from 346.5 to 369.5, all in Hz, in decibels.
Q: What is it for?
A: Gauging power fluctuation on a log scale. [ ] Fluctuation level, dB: 41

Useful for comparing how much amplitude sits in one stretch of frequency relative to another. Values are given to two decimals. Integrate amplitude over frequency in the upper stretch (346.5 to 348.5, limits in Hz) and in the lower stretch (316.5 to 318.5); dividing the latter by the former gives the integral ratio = 1.03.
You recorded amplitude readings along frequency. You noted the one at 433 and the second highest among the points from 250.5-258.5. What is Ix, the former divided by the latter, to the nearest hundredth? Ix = 1.20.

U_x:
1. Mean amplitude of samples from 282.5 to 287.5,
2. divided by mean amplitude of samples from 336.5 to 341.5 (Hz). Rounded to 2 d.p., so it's 1.03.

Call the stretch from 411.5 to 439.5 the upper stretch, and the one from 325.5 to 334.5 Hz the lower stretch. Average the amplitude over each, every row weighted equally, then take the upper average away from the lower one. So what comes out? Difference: -83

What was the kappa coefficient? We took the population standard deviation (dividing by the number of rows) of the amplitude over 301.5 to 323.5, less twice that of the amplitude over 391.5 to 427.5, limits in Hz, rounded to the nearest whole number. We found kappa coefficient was -43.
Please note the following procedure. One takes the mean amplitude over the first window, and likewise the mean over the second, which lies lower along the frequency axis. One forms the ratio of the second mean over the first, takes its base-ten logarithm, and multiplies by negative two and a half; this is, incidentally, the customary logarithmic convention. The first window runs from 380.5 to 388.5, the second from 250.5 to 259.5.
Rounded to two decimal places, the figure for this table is -0.36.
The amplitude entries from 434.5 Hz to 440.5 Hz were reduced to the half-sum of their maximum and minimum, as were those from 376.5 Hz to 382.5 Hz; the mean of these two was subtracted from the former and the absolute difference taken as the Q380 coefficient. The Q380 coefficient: 112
